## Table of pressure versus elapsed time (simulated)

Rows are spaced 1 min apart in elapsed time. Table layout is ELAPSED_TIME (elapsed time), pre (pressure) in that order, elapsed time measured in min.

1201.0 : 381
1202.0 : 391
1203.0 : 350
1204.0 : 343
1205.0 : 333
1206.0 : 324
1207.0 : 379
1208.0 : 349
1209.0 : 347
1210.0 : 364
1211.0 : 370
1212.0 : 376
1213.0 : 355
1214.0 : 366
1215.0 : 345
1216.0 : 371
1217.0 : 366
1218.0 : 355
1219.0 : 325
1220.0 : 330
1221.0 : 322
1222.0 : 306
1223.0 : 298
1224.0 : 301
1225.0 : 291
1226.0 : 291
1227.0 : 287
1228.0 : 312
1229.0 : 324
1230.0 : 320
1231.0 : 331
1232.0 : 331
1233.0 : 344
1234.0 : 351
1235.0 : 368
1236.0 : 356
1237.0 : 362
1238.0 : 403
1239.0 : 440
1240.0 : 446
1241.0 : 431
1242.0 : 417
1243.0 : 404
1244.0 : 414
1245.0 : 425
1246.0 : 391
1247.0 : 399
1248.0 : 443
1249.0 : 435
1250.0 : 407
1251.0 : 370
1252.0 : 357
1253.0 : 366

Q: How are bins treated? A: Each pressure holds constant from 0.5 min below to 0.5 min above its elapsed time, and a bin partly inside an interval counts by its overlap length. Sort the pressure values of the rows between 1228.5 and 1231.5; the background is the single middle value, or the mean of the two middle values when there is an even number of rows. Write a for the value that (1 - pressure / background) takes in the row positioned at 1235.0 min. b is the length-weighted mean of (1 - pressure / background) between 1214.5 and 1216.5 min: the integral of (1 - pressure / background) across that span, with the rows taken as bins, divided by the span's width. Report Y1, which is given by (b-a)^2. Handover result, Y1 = 0.001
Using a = -0.136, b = -0.10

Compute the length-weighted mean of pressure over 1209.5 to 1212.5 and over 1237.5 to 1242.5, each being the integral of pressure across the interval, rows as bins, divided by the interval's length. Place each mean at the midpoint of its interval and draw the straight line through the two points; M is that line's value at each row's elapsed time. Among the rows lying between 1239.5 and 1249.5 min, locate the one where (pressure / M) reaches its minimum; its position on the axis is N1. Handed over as 1246.0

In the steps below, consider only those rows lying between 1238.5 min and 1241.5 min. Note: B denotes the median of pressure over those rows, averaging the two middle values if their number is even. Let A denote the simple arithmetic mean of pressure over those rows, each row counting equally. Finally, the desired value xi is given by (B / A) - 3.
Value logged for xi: -2.00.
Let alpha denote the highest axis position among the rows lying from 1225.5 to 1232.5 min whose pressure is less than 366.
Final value 1232.0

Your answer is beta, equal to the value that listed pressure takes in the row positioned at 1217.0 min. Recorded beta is 366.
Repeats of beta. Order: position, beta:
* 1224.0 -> 301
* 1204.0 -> 343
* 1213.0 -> 355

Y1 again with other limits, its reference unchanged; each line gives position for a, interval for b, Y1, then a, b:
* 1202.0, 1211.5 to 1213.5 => 0.006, -0.207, -0.13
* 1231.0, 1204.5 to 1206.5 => 0.000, -0.022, -0.01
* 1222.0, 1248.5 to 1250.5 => 0.126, 0.056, -0.30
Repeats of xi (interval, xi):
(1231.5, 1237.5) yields -2.00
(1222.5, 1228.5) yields -2.01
